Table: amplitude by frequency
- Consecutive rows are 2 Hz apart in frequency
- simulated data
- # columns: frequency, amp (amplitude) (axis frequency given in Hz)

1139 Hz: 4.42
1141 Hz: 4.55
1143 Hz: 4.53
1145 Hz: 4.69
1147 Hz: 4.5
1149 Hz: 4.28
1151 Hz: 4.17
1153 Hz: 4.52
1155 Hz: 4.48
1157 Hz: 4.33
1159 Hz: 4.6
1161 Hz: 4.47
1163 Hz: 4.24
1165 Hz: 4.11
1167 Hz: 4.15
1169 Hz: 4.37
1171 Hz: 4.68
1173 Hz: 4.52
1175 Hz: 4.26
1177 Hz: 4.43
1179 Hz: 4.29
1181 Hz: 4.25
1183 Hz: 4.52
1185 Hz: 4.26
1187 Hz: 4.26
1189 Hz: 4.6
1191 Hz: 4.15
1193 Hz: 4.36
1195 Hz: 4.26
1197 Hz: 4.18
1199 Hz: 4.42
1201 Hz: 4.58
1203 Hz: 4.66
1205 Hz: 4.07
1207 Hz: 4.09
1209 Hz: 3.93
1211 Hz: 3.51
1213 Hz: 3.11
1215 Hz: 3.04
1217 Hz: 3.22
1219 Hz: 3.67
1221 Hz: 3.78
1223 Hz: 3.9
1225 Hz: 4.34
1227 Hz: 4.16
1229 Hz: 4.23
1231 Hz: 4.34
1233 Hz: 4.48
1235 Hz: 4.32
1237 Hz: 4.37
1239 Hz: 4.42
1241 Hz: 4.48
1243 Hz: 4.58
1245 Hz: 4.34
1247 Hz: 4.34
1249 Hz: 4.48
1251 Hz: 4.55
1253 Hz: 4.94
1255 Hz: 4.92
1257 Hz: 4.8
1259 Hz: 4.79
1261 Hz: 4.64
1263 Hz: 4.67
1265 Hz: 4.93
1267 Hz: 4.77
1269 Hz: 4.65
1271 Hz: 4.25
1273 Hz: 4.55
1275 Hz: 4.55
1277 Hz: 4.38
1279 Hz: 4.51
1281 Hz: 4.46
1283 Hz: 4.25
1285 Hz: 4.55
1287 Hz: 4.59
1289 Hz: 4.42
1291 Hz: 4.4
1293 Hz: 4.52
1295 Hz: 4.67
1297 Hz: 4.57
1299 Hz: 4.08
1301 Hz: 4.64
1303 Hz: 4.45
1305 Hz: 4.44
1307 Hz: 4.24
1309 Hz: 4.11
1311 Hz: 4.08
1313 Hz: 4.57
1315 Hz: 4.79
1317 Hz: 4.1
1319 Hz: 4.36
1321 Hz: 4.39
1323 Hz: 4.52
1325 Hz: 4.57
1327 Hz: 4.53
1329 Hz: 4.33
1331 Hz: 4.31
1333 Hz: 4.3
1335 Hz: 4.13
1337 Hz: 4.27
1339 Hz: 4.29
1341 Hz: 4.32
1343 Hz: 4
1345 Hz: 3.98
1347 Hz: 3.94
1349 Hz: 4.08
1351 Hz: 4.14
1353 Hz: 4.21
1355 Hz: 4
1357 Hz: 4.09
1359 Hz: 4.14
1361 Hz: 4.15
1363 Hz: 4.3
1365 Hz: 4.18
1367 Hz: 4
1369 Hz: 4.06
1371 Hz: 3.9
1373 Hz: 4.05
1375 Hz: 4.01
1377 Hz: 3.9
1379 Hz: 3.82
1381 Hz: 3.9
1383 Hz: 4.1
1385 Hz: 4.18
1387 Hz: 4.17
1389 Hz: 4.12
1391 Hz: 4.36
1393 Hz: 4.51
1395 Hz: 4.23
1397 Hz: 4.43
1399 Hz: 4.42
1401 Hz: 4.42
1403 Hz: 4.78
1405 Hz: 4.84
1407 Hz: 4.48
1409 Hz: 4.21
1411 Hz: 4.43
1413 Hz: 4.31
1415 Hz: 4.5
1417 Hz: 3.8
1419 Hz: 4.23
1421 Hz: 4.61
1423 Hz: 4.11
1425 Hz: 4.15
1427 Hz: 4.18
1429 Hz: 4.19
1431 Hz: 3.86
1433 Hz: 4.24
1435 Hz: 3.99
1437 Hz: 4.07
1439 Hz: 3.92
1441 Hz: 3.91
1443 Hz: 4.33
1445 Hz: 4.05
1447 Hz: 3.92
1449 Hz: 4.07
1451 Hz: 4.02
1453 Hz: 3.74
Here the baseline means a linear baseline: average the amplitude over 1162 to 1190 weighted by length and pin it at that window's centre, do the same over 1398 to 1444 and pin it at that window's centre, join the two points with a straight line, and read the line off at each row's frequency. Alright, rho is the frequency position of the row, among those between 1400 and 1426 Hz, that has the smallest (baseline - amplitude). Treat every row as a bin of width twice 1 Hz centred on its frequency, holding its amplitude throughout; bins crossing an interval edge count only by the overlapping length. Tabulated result 1405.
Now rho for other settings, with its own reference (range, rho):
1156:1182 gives 1171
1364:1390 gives 1385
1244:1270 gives 1253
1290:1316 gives 1315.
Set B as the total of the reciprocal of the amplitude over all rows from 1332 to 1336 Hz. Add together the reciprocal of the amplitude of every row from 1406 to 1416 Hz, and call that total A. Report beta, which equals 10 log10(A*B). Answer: -2.7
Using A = 1.1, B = 0.47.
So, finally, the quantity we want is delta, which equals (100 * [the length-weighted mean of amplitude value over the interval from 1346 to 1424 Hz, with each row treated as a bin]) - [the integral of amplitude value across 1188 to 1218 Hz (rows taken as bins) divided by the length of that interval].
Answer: 417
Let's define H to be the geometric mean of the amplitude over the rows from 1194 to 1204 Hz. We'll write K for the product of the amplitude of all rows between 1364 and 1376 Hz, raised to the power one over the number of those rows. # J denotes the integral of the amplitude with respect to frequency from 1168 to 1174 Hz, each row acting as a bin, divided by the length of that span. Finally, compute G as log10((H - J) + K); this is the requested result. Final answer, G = 0.594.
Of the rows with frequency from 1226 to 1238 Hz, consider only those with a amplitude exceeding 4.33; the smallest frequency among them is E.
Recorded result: 1231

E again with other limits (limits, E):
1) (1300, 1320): 1301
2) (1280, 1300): 1281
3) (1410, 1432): 1411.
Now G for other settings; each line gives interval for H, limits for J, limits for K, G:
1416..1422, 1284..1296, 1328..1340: 0.596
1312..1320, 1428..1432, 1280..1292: 0.687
